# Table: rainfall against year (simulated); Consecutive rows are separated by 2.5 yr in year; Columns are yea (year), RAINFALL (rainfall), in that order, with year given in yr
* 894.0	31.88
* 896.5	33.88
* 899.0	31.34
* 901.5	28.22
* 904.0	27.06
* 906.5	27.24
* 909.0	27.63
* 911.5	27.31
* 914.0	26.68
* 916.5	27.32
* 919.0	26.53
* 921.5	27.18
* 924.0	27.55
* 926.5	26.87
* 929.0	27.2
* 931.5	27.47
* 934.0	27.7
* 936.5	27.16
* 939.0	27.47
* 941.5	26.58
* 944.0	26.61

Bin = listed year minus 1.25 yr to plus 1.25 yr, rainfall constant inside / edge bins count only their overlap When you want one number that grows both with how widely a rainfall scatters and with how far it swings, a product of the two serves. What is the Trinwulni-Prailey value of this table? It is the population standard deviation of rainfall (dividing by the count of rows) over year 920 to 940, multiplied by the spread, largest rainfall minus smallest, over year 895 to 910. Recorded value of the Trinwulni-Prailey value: 1.7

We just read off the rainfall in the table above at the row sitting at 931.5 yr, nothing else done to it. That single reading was 27.47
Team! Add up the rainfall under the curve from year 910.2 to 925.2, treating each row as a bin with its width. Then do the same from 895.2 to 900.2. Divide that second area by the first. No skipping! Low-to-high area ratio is 0.40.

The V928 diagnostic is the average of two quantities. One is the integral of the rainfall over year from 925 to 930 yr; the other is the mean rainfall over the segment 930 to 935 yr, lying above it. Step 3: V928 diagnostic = 81.4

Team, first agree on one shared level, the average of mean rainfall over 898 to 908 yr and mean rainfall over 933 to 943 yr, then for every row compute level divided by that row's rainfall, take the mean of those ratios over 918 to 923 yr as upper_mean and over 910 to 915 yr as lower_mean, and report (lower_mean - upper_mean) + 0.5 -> 0.495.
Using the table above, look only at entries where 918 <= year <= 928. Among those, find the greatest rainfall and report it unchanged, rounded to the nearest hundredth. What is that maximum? 27.55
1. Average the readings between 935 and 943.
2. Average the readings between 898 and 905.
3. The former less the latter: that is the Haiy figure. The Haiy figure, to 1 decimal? -1.8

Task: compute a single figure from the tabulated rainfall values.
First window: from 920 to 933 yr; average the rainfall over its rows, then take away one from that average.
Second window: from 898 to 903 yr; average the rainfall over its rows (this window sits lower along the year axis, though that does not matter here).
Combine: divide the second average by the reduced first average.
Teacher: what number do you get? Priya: 1.13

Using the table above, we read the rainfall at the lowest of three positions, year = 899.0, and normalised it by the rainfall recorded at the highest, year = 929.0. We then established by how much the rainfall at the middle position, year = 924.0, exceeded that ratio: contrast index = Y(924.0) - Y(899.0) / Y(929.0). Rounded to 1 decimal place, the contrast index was 26.4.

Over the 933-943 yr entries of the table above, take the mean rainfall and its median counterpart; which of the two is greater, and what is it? 27.3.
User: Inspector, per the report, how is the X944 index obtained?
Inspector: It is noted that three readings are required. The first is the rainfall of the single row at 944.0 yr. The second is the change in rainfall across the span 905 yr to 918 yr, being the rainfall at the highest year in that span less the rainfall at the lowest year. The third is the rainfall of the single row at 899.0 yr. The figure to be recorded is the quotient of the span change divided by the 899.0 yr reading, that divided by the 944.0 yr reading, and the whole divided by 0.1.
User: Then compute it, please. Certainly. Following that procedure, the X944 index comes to 0.0010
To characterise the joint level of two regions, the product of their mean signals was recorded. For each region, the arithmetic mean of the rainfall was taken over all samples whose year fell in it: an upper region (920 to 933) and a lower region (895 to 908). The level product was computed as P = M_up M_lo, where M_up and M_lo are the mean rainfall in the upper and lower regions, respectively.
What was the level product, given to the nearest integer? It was 805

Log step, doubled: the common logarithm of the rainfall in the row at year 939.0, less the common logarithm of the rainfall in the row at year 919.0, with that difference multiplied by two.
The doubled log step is 0.030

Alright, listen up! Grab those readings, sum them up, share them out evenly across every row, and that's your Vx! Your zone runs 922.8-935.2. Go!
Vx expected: 27.36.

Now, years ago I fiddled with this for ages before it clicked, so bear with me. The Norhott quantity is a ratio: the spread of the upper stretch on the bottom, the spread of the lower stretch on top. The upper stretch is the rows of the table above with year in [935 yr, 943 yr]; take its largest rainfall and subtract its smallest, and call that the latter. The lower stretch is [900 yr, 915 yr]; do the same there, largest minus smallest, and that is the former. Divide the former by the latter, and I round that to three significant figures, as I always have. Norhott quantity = 1.73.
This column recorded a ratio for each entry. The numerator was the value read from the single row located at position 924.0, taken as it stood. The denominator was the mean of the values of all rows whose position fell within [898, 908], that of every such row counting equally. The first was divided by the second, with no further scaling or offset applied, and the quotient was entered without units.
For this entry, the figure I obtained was 0.97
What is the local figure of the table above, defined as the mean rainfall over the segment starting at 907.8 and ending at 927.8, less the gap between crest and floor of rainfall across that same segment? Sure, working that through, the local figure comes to 26.0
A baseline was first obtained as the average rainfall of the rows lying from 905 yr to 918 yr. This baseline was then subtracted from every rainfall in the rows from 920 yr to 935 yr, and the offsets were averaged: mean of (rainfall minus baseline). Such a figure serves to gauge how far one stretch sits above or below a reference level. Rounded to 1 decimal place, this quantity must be 0.1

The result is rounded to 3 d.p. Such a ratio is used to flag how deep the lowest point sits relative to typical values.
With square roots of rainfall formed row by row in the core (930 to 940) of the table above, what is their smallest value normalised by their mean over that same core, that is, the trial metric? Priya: 0.995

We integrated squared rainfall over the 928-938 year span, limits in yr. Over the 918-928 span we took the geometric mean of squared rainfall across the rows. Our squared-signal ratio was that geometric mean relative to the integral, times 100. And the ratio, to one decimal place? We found 9.7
